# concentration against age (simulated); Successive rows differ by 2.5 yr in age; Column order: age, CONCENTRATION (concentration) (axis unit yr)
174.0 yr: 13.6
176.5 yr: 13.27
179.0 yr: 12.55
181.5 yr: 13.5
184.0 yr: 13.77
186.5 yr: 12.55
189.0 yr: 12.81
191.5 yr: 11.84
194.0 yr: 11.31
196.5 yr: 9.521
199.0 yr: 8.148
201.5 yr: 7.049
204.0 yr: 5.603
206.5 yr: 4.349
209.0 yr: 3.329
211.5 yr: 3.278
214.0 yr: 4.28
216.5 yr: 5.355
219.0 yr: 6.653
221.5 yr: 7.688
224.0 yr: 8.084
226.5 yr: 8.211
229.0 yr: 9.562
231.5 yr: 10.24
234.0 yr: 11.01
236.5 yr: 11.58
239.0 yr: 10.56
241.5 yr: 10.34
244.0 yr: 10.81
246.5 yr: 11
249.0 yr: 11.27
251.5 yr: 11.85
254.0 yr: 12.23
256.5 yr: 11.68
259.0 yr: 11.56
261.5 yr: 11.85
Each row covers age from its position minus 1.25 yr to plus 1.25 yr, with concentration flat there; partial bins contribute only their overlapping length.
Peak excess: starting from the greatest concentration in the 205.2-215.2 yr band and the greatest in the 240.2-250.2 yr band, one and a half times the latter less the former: 13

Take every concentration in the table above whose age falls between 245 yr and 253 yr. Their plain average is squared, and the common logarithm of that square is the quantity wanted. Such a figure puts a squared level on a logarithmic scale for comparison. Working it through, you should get 2.11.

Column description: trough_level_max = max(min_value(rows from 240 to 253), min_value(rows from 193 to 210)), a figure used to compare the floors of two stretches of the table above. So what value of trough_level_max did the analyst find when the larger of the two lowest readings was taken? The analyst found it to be 10.3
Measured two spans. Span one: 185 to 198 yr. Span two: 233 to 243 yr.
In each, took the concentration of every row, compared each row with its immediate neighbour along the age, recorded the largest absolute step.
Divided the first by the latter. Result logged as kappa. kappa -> 1.8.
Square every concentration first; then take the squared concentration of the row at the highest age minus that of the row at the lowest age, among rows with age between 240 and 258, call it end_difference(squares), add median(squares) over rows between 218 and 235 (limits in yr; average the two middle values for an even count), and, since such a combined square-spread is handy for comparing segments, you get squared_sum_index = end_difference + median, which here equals 97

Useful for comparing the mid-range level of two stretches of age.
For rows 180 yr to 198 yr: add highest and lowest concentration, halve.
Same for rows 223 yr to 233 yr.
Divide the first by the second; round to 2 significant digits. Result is 1.3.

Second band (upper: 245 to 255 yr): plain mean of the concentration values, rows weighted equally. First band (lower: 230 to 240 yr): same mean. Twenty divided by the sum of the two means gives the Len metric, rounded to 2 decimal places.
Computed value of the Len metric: 0.89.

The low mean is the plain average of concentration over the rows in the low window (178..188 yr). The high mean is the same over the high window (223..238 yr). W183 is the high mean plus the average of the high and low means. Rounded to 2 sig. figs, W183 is 21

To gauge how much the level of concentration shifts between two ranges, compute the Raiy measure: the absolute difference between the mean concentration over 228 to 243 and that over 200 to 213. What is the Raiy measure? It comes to 5.8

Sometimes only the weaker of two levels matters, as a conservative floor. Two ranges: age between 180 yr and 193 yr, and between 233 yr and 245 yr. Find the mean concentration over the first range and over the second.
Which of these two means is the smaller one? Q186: 11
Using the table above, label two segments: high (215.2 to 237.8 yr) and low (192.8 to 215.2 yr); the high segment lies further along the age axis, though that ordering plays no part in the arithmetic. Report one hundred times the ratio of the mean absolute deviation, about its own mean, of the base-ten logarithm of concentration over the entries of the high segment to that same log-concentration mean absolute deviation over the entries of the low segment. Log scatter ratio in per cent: 51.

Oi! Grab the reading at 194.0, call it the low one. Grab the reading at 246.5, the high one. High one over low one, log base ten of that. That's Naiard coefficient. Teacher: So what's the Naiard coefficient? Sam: 0.0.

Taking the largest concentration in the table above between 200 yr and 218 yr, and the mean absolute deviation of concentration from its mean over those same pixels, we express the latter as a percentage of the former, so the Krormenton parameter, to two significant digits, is 15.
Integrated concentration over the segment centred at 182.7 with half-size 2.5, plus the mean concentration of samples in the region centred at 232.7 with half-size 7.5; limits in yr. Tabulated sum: 78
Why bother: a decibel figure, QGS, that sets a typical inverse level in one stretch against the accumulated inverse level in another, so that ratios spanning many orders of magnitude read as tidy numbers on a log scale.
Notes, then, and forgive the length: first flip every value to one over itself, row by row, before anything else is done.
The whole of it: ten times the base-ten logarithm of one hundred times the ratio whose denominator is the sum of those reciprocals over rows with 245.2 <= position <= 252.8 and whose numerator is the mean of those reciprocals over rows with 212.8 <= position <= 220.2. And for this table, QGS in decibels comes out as 18.6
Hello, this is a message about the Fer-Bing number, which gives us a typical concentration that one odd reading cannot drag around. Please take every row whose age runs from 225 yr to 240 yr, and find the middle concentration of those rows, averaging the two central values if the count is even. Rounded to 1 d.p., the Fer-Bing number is 10.4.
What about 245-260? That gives 11.6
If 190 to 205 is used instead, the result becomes 8.8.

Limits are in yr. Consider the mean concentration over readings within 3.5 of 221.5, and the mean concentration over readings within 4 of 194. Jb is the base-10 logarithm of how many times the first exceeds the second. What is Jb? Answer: -0.16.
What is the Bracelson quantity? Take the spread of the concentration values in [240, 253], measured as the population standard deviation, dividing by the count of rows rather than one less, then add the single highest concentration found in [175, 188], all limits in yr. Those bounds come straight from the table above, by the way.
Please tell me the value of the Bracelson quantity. 14.3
